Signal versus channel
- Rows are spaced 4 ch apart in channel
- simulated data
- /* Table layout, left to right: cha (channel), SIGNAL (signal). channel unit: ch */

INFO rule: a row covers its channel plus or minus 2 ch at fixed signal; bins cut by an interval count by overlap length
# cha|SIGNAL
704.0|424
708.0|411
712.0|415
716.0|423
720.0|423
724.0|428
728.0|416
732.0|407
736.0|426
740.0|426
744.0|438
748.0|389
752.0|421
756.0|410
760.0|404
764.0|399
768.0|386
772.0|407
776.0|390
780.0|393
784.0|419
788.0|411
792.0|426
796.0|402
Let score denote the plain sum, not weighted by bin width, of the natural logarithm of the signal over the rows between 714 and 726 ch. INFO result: 18.2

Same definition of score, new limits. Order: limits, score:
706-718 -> 18.1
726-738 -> 18.1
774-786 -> 18.0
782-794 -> 18.1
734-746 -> 18.2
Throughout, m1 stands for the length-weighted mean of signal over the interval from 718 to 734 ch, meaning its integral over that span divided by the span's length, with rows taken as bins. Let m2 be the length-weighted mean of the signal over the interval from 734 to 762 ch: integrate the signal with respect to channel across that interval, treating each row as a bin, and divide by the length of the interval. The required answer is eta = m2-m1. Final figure -2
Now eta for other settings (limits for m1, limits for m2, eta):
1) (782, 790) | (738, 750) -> 3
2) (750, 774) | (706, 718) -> 12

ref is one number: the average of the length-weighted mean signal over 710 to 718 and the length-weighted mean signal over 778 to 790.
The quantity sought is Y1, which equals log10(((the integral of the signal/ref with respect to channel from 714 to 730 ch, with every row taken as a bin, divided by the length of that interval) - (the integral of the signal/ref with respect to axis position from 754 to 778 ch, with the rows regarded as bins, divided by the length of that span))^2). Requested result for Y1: -2.50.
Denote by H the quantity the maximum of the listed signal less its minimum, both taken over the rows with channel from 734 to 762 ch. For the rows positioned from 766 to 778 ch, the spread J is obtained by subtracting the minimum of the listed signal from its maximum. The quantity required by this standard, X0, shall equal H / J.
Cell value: 2.3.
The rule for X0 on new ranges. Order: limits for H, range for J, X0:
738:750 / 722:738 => 2.3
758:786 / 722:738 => 1.6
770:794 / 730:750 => 0.7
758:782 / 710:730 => 1.6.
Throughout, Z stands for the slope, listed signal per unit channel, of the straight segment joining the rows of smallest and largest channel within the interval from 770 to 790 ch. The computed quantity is 0.25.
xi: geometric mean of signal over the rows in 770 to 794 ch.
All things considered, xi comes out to 407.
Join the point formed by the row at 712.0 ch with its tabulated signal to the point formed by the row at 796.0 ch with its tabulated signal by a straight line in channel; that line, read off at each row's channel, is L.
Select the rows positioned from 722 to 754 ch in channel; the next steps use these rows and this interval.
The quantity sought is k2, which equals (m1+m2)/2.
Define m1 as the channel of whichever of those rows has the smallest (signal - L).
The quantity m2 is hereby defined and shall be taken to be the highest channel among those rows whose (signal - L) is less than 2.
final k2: 748 ch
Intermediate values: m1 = 748.0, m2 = 748.0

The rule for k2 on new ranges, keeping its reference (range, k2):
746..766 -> 756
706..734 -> 732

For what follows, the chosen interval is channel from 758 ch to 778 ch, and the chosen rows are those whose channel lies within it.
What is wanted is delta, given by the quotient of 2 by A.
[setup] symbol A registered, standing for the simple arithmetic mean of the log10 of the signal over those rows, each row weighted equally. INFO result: 0.770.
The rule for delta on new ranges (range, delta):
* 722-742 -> 0.762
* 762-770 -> 0.771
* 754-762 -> 0.766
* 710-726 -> 0.762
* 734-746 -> 0.759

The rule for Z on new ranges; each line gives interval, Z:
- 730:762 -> -0.11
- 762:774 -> 1.00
